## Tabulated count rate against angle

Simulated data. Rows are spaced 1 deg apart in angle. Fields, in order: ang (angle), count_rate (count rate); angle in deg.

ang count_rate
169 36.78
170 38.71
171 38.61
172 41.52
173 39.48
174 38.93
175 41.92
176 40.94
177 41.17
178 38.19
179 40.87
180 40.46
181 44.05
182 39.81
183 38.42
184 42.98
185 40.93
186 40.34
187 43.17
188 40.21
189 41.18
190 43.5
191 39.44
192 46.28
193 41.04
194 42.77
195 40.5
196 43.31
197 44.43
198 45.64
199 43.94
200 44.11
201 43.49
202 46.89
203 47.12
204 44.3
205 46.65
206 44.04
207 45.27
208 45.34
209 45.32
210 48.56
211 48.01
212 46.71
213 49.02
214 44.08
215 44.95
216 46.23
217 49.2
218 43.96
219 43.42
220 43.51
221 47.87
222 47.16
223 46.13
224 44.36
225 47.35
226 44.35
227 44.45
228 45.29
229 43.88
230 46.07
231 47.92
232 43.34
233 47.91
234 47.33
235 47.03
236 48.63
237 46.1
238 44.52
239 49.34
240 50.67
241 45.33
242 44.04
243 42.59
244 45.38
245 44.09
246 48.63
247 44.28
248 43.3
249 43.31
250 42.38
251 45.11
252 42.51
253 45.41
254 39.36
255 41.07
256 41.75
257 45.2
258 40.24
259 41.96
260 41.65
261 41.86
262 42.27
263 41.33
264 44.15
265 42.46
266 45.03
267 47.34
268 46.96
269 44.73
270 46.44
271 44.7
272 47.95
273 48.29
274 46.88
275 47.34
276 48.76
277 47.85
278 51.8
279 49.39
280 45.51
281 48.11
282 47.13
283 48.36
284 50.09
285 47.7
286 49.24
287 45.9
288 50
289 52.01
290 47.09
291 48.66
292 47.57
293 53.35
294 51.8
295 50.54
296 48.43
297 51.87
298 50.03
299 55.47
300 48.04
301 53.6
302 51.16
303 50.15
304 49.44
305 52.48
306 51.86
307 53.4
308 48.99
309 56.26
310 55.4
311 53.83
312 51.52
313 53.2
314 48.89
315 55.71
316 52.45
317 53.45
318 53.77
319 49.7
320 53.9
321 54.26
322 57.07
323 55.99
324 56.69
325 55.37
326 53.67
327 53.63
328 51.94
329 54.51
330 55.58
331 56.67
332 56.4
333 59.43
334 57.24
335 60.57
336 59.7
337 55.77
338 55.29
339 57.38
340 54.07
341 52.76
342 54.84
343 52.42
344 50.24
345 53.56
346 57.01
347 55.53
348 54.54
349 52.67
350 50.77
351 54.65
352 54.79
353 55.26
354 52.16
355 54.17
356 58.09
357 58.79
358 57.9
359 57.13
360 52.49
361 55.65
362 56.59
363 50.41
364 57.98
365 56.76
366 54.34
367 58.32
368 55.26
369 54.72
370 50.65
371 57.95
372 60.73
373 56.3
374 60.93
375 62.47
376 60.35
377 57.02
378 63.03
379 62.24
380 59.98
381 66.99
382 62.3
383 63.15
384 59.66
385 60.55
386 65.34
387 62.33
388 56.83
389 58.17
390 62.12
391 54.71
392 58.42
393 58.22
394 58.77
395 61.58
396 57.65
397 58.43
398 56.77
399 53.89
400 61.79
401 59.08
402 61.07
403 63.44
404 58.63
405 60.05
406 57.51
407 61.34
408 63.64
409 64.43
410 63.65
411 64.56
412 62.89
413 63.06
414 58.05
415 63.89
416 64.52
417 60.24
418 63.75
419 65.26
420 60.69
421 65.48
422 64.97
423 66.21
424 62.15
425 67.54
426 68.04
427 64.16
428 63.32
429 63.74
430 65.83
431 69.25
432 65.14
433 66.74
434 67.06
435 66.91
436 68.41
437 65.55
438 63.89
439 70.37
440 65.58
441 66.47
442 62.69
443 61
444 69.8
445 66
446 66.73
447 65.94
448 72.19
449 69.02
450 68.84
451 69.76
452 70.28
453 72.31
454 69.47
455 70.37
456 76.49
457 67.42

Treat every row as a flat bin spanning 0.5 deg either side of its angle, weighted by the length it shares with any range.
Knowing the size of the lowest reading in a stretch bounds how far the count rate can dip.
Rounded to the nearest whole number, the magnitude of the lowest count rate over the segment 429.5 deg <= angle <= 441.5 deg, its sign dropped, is 64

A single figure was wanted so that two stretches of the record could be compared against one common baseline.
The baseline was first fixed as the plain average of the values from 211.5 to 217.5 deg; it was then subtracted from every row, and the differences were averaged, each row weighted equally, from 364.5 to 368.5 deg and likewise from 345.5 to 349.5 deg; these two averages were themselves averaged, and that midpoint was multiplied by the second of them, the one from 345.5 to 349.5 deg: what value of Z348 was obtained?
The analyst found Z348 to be 73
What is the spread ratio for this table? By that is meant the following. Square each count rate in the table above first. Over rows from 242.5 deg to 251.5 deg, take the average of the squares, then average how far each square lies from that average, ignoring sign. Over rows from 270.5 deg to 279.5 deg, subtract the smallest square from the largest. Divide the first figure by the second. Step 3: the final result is 0.18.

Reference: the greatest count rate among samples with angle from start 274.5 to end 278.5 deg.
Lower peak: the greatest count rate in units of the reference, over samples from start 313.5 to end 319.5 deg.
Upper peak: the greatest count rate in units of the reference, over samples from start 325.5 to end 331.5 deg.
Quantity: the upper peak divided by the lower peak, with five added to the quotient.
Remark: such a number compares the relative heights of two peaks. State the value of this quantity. 6.02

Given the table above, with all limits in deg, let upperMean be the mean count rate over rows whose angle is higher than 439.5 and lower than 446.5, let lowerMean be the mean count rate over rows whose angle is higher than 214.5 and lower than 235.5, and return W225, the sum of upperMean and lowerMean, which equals 111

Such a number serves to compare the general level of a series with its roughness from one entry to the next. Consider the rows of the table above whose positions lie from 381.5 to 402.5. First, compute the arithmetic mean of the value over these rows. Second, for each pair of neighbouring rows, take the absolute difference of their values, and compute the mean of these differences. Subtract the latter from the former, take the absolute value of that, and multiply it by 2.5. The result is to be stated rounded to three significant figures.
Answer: 141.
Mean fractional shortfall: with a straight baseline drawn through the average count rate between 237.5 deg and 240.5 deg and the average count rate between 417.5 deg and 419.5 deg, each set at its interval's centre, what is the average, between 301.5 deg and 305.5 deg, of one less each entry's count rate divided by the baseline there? 0.060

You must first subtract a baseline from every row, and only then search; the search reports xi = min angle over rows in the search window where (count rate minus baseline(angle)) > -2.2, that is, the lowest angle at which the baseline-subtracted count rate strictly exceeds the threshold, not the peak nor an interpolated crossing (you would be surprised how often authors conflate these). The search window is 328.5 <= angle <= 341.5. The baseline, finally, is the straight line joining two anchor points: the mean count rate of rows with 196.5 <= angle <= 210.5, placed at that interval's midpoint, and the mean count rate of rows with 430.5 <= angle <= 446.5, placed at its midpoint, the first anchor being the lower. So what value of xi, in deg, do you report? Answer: 329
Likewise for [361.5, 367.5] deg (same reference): 364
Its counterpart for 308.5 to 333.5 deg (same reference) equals 309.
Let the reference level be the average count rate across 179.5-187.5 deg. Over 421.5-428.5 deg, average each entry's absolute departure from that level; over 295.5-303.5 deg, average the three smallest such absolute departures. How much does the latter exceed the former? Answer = -16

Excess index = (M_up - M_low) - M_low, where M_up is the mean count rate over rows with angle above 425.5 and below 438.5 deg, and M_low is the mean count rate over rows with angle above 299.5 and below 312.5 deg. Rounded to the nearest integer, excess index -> -38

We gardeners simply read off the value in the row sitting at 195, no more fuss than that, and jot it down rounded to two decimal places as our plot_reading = 40.50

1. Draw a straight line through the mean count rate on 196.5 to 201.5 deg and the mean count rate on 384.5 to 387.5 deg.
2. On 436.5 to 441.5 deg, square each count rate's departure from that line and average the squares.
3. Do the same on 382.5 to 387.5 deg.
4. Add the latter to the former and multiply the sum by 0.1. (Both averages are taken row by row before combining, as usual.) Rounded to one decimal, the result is 1.1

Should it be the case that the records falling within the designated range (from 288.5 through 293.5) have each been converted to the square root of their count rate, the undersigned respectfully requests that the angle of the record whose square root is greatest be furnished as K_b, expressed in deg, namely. 293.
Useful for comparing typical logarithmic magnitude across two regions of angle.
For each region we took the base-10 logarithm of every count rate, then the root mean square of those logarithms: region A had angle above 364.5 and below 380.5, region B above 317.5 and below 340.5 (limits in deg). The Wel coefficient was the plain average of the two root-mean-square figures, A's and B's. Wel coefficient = 1.75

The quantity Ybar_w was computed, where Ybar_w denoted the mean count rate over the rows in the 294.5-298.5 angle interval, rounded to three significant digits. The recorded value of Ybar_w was 50.2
